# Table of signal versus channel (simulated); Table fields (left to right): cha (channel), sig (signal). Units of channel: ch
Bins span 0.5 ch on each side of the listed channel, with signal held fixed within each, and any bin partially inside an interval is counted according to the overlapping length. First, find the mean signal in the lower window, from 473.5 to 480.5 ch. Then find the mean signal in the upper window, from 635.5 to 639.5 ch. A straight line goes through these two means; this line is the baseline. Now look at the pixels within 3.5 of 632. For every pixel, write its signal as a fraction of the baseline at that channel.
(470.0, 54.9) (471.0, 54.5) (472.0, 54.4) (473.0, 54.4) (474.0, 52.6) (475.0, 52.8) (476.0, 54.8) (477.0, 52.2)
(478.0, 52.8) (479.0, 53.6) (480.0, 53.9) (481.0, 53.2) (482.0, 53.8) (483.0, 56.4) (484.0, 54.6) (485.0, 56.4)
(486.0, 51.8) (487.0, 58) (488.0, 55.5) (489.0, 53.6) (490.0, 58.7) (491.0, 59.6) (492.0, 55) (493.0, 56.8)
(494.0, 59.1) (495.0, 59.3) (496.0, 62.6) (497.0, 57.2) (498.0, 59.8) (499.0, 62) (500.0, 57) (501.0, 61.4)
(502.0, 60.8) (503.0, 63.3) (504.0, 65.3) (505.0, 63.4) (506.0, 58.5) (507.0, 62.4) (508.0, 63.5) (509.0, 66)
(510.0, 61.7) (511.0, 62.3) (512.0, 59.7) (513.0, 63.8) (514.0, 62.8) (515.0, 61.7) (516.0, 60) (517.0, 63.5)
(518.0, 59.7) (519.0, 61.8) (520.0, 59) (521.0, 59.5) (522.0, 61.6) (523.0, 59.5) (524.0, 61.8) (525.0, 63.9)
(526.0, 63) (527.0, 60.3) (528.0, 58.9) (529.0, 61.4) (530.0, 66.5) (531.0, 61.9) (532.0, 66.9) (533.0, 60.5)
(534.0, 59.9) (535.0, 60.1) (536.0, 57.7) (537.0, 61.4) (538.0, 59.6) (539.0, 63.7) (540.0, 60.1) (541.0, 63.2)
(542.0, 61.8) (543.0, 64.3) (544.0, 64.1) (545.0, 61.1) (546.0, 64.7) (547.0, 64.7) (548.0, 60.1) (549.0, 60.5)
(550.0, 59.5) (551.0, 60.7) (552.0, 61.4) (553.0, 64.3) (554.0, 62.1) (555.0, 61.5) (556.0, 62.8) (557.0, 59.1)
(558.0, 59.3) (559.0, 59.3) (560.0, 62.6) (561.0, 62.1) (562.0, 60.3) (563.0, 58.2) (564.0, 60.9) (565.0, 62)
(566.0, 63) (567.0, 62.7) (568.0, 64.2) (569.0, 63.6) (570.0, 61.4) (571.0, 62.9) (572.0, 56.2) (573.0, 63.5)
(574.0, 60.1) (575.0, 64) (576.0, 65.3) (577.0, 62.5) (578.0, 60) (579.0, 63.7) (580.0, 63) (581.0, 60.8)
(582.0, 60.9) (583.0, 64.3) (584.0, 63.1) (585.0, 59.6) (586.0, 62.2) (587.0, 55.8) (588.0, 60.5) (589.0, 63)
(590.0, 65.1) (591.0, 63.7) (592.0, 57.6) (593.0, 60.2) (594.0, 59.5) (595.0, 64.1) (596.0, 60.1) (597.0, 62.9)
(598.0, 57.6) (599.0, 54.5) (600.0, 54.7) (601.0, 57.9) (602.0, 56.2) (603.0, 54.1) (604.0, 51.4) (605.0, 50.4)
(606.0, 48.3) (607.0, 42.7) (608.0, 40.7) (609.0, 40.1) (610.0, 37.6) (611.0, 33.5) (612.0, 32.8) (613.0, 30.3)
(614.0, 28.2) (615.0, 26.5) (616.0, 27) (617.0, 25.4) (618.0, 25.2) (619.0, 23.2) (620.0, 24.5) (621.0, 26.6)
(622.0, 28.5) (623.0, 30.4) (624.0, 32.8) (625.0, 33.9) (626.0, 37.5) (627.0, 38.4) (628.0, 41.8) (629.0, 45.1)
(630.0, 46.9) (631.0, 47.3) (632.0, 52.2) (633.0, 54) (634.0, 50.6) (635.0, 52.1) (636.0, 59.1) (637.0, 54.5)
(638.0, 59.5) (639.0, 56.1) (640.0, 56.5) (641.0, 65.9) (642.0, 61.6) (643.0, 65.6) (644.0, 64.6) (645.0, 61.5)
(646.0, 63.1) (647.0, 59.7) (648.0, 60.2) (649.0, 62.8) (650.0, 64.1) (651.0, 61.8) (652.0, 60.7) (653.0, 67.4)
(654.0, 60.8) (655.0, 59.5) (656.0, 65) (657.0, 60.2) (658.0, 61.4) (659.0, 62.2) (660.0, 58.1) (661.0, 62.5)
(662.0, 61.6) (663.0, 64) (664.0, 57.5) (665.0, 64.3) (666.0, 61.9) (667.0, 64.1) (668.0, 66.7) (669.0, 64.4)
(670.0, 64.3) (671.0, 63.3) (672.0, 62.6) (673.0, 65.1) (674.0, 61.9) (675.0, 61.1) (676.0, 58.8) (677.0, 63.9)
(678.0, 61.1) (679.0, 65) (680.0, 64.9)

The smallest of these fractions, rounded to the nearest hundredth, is 0.79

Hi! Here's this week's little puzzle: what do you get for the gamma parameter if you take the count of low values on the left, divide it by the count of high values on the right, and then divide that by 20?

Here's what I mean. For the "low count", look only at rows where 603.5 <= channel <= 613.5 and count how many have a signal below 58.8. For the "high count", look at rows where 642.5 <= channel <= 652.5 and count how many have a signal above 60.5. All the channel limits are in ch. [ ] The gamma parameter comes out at 0.0625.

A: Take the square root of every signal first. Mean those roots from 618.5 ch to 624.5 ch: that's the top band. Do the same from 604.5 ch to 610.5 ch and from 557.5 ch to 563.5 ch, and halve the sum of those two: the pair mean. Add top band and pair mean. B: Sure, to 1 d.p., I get 12.4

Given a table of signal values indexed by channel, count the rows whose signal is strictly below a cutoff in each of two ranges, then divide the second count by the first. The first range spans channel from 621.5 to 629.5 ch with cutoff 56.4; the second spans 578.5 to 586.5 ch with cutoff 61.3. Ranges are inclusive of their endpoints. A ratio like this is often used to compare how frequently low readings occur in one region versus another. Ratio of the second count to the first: 0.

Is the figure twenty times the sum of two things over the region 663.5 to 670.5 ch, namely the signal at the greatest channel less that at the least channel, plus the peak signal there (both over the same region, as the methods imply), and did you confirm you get 1470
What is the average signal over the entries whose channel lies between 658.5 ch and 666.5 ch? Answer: 62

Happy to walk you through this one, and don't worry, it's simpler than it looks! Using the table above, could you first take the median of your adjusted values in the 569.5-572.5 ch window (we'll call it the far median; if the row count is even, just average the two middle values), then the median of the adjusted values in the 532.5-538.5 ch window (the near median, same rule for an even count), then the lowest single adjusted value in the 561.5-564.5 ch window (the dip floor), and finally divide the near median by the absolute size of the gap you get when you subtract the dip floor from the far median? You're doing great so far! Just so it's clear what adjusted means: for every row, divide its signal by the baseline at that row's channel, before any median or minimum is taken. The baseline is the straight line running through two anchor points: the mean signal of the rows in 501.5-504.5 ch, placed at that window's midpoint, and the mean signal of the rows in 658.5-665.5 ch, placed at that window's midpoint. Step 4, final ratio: 18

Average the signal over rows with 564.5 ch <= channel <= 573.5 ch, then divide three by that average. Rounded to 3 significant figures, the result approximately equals 0.0483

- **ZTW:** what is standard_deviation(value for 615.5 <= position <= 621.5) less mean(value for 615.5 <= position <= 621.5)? -24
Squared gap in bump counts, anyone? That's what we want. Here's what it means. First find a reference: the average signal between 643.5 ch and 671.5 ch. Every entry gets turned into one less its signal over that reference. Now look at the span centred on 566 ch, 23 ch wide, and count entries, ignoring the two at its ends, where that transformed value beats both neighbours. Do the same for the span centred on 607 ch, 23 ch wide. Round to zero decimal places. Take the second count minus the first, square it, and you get 16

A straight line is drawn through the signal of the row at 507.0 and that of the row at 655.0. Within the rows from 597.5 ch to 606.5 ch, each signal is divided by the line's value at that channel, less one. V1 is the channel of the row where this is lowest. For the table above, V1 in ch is 606.0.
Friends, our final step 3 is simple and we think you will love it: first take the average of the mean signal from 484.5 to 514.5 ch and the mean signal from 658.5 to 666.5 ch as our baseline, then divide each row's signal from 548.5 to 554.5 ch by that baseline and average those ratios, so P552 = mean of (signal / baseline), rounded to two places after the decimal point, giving 1.01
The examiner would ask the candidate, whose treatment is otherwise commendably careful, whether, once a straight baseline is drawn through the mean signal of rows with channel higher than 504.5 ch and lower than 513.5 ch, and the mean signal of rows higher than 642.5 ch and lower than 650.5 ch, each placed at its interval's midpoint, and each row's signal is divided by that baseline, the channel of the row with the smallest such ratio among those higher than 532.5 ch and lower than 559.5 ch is 536.0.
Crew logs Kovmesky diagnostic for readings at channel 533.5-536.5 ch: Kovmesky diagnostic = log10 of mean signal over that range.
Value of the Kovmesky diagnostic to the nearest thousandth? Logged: 1.773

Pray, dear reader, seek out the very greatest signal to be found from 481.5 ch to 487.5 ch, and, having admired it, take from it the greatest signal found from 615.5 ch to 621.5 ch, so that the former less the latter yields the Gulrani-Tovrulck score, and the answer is 31.0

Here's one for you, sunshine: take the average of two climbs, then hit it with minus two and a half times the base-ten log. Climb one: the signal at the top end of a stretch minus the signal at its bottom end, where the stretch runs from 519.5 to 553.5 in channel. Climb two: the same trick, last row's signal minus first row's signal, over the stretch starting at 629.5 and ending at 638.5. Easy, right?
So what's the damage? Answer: -2.4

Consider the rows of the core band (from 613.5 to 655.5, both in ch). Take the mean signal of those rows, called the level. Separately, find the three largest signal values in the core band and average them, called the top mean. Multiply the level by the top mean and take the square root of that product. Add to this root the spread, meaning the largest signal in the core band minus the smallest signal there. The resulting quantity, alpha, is 101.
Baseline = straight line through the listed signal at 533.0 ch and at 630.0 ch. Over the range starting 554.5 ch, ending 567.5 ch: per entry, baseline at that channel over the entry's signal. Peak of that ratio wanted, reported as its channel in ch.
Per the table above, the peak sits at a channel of 563.0 ch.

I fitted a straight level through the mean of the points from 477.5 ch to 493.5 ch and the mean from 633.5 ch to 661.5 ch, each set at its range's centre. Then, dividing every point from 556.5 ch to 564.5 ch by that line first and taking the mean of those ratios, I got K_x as 1.04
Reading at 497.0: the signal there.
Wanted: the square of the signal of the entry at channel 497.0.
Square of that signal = 3272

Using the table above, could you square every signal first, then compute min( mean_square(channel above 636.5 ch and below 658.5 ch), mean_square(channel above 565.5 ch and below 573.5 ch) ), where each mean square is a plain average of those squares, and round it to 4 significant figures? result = 3790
